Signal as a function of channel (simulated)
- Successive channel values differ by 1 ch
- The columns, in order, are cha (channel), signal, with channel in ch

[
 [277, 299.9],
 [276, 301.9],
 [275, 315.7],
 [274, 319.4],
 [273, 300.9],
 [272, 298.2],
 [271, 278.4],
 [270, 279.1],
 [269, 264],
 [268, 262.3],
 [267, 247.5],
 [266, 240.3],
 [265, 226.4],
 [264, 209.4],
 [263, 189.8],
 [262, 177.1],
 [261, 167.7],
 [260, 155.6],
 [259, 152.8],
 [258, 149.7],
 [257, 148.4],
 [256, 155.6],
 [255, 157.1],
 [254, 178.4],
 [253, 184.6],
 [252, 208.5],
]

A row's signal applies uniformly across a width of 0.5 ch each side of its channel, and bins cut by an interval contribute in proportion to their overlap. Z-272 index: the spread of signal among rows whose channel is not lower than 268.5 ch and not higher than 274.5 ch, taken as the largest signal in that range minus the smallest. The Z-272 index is 55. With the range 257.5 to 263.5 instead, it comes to 40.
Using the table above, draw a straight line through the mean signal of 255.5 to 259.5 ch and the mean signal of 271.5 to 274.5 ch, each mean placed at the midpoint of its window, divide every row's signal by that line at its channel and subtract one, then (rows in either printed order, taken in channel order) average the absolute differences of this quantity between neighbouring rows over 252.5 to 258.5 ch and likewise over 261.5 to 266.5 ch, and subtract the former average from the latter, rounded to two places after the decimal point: -0.13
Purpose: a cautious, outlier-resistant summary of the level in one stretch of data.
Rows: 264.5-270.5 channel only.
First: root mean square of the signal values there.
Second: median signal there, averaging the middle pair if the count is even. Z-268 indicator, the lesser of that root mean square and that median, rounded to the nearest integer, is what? 254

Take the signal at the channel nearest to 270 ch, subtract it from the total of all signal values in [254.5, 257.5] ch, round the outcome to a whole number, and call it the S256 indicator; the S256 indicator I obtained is 182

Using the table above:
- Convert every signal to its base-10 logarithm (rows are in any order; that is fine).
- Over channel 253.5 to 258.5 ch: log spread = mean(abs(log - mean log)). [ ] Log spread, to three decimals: 0.022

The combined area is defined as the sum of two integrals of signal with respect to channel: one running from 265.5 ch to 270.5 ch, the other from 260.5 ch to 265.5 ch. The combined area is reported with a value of 2264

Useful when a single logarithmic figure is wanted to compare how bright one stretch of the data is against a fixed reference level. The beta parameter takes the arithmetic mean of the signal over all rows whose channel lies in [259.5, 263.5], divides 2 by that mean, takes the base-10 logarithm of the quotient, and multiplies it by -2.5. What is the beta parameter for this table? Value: 4.84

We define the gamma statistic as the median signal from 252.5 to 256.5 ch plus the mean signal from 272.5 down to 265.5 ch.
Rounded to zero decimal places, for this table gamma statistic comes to 435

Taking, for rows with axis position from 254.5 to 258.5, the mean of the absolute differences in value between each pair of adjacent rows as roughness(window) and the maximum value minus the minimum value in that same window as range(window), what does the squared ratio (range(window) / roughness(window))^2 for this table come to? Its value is 6.8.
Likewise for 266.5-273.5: 34.2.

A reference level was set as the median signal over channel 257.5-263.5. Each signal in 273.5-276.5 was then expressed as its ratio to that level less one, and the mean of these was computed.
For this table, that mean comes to 0.9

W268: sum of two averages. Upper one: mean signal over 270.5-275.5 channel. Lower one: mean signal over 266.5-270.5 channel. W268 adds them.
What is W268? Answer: 566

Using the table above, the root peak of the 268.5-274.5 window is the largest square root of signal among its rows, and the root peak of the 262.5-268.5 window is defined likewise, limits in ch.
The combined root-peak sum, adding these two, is 34.1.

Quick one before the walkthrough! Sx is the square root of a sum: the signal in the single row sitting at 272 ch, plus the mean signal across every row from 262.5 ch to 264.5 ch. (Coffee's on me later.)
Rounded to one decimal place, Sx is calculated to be 22.3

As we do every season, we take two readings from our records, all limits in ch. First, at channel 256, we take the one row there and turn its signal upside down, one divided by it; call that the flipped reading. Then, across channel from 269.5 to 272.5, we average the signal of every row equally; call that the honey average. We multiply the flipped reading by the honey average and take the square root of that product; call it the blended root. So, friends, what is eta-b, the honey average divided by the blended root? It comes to 211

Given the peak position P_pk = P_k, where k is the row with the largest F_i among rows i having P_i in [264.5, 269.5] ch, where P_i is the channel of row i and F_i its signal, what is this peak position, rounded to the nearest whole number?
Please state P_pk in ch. 269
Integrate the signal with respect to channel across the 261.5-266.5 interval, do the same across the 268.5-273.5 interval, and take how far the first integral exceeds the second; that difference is -378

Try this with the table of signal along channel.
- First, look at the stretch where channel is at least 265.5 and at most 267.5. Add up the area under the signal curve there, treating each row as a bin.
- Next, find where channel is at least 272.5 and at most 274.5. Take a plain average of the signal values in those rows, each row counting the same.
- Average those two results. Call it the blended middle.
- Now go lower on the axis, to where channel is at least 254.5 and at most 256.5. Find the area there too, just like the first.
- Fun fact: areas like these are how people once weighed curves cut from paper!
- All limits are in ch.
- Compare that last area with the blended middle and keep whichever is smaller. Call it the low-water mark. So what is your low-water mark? 313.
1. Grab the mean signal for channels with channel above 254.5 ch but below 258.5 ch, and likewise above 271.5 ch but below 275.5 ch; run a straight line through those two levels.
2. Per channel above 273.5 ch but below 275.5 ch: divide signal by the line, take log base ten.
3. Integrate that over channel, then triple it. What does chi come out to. 0.0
